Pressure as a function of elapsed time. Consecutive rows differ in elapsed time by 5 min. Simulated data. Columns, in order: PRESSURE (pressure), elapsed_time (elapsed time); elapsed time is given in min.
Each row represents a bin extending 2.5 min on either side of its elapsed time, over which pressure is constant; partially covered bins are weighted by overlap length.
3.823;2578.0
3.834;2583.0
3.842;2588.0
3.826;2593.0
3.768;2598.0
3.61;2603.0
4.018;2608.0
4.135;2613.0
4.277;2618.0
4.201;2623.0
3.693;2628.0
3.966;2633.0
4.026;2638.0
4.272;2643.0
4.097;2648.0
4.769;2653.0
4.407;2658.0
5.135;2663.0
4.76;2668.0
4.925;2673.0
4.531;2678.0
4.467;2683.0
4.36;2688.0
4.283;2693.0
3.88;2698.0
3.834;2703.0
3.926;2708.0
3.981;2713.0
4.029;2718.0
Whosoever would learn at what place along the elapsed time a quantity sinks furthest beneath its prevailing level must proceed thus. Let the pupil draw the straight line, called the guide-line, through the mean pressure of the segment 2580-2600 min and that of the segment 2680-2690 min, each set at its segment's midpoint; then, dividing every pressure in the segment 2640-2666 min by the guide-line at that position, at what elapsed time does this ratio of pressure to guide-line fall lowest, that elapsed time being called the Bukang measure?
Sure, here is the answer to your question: 2648.0 min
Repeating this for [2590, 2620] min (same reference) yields 2603.0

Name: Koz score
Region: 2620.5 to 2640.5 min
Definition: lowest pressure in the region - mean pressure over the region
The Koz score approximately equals -0.28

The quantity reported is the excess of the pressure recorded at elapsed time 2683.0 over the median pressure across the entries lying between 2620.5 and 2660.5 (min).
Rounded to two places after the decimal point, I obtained 0.32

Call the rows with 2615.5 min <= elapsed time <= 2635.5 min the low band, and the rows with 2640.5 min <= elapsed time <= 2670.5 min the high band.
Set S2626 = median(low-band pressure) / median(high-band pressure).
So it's 0.89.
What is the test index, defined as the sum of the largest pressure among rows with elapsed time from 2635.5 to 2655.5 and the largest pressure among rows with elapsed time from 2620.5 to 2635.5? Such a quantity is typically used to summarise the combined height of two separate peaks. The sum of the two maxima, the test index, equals 9.0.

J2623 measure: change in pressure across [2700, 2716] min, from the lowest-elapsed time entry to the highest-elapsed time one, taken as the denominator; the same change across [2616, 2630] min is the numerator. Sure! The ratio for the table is -4.0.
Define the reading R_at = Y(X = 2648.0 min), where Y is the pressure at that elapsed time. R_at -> 4.097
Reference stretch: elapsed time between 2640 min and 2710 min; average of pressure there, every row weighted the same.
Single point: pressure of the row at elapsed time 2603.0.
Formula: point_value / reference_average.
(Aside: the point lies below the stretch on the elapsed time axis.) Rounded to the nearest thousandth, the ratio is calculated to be 0.820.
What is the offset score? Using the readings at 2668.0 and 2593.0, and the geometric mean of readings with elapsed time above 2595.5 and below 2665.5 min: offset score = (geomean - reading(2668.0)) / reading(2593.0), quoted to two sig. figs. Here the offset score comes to -0.16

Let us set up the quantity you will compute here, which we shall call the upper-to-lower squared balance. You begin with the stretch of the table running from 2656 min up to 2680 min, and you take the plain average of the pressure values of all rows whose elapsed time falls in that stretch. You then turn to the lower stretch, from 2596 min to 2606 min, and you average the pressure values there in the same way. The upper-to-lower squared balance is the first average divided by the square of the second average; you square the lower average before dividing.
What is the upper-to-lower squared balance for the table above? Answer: 0.35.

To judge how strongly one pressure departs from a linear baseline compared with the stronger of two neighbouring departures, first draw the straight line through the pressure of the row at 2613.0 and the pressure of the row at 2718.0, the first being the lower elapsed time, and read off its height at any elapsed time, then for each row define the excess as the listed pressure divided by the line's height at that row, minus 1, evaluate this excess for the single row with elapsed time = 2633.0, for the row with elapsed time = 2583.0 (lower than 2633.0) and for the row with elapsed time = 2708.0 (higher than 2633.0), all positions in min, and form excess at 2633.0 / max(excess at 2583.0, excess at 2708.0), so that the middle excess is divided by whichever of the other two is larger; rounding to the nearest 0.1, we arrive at 1.3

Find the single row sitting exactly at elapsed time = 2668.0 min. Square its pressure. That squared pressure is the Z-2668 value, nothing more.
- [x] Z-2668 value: 23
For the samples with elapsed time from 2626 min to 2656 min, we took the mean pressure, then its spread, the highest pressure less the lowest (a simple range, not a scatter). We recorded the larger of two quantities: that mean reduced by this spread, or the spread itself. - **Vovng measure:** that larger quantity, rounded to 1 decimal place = 3.1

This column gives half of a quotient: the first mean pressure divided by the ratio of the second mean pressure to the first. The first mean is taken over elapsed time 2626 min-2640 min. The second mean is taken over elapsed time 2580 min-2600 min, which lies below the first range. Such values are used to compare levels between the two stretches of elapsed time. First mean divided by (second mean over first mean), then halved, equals 2.0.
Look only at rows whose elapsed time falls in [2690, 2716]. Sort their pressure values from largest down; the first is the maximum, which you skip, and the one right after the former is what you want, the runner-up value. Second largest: 3.981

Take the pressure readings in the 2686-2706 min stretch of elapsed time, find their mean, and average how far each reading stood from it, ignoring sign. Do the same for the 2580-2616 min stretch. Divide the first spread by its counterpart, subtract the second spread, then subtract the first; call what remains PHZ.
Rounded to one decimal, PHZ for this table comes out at 1.5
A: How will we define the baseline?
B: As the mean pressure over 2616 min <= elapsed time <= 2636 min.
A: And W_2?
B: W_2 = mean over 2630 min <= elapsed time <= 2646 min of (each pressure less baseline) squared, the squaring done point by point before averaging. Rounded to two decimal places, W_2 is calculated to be 0.02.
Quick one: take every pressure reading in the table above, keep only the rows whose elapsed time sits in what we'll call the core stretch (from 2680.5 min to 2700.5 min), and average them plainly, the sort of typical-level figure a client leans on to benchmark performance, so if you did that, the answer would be 4.25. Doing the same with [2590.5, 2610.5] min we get 3.81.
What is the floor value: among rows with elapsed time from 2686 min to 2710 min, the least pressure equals 3.834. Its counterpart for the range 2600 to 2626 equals 3.61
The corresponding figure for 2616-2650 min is 3.693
